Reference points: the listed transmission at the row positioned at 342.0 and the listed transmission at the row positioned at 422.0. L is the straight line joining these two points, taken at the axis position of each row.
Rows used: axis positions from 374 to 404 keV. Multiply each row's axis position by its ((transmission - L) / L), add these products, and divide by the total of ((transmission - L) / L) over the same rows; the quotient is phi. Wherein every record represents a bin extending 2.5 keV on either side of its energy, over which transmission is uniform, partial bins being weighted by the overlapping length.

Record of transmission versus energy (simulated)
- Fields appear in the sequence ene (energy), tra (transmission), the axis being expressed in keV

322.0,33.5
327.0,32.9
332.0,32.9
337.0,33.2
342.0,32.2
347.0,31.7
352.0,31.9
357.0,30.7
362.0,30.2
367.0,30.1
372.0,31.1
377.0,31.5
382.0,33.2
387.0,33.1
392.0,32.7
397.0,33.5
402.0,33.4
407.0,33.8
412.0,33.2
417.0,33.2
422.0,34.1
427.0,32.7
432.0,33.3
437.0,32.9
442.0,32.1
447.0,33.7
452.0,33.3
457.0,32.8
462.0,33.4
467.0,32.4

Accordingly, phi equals 383.8 keV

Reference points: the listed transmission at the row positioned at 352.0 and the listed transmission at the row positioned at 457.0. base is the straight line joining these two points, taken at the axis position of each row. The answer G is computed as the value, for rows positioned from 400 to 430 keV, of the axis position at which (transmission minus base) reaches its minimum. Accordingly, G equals 427.0 keV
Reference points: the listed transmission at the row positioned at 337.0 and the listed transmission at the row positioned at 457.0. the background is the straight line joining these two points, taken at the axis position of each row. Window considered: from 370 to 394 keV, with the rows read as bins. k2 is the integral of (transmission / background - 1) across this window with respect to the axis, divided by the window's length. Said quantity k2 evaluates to -0.022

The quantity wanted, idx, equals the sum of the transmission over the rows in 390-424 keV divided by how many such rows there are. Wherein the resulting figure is 33.4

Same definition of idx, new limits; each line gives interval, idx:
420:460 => 33.1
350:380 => 30.9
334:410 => 32.2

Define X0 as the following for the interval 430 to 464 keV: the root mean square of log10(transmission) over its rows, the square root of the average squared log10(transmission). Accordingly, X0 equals 1.52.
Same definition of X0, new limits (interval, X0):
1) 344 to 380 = 1.49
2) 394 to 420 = 1.52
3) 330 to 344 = 1.52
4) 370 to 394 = 1.51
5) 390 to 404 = 1.52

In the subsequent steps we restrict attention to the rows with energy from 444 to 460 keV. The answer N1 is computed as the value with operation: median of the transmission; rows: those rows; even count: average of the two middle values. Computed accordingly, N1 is 33.3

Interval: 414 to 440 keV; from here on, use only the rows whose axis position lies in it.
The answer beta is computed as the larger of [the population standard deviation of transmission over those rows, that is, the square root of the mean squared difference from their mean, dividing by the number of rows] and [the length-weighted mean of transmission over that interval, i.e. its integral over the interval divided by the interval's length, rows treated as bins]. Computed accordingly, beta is 33.22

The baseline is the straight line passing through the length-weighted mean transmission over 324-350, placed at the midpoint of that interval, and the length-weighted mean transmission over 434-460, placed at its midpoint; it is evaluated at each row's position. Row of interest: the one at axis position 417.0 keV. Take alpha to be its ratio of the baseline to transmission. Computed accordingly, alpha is 0.99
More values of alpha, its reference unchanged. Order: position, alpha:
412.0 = 0.99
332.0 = 0.99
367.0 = 1.09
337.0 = 0.98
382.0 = 0.99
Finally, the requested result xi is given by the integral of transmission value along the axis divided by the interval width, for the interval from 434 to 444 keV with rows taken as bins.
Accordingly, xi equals 32.6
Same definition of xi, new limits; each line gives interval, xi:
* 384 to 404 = 33.2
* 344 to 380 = 31.1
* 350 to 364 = 30.9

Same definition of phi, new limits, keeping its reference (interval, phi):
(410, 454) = 436.2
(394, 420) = 413.1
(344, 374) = 362.7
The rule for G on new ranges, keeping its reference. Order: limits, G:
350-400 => 367.0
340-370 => 367.0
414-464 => 442.0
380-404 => 392.0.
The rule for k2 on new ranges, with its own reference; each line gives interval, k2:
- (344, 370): -0.066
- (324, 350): -0.019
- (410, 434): 0.012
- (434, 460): 0.004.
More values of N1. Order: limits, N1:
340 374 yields 31.1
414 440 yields 33.2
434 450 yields 32.9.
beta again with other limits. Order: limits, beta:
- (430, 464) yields 33.06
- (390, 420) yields 33.32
